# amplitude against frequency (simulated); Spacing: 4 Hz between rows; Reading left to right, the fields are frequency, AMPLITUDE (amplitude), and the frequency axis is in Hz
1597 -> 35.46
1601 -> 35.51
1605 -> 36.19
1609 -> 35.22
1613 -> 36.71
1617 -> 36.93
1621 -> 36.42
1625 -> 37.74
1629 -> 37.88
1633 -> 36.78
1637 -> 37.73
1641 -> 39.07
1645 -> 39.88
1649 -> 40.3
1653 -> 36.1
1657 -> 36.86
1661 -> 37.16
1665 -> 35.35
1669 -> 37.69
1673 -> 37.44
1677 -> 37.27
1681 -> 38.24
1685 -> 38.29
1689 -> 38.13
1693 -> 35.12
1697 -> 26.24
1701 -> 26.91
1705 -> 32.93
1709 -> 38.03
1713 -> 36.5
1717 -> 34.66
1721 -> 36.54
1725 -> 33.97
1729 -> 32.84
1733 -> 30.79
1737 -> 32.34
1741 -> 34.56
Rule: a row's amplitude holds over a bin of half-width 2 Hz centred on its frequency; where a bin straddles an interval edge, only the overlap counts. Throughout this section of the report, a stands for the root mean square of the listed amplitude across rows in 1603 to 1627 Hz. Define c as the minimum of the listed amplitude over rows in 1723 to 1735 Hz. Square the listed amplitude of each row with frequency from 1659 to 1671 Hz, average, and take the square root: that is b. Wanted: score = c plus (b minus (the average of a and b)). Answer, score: 30.9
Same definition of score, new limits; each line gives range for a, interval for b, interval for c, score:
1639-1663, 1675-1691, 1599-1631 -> 35.1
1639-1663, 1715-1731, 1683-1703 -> 24.4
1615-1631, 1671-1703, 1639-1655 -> 35.0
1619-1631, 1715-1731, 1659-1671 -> 33.9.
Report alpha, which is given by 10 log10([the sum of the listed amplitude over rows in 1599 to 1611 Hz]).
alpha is 20.29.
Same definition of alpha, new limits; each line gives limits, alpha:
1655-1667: 20.39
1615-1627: 20.46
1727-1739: 19.82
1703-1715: 20.31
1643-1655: 20.66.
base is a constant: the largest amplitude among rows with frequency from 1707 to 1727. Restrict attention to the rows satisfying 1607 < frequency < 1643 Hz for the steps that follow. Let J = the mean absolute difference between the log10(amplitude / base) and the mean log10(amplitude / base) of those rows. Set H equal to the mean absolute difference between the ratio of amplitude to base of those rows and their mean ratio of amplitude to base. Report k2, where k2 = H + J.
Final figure 0.03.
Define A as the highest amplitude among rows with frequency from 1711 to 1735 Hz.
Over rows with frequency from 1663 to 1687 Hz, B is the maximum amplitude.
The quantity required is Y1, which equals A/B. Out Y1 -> 0.95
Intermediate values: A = 36.54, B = 38.29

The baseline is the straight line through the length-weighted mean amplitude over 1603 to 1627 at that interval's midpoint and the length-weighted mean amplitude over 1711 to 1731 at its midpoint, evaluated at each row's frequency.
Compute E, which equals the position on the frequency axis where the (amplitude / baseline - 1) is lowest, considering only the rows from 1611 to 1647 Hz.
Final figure 1621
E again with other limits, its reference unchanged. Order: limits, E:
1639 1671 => 1665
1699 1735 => 1701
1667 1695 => 1693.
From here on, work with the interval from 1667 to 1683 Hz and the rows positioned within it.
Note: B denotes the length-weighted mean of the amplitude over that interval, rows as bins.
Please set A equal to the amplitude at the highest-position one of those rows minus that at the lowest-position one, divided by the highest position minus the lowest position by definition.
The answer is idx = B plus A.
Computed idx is 37.7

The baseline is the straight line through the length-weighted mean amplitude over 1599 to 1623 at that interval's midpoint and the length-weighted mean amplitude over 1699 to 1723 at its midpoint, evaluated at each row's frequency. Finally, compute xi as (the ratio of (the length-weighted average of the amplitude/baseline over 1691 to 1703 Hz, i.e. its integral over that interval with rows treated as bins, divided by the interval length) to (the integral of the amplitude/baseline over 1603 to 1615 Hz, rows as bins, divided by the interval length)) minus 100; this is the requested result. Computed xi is -99.1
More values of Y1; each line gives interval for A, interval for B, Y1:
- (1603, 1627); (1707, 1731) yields 0.99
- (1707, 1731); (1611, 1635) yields 1.00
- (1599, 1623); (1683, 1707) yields 0.96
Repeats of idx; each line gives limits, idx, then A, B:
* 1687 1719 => 33.4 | -0.12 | 33.6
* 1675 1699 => 35.0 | -0.55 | 35.5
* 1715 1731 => 34.4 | -0.15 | 34.5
